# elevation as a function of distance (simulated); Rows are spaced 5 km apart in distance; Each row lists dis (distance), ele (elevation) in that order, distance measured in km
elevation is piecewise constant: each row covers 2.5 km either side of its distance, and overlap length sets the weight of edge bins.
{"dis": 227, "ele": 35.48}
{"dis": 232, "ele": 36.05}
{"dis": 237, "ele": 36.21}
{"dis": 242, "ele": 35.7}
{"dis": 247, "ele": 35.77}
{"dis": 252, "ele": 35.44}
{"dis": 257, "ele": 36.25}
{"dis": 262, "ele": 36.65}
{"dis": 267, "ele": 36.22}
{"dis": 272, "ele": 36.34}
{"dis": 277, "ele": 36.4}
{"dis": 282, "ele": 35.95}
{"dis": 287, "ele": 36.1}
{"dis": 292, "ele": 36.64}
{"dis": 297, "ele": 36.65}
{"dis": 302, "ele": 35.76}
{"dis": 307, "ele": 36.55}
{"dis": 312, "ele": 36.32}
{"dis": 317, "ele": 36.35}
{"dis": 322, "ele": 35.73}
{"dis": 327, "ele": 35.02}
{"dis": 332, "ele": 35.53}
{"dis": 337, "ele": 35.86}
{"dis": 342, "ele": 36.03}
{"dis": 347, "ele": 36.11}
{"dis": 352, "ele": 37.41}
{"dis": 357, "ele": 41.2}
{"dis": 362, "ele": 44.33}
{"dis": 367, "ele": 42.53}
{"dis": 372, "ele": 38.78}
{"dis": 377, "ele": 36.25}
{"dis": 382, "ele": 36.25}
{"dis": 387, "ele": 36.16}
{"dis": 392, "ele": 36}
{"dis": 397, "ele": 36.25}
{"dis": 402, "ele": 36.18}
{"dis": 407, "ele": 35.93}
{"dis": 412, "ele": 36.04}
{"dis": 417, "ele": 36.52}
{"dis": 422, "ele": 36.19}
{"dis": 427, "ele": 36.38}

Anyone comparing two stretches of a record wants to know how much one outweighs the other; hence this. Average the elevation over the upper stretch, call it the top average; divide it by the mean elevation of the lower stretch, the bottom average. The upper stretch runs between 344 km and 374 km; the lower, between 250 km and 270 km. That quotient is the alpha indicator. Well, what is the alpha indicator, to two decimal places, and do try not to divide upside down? 1.11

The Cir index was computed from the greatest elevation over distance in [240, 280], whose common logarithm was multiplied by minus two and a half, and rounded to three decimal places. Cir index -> -3.910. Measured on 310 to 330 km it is -3.901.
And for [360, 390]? -4.117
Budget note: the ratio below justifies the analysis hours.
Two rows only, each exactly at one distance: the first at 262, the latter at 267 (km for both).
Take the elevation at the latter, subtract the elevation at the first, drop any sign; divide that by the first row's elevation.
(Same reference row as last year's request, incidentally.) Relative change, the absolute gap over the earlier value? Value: 0.012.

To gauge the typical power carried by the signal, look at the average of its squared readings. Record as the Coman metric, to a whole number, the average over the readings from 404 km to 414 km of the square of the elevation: 1295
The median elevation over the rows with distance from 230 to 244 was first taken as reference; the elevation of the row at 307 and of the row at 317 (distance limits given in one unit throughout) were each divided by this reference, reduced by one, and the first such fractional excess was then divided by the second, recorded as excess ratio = 2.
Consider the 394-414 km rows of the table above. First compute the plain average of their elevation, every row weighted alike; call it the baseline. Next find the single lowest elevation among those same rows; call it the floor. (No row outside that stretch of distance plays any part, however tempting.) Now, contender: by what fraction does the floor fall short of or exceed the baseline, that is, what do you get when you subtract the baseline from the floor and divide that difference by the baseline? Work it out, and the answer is -0.005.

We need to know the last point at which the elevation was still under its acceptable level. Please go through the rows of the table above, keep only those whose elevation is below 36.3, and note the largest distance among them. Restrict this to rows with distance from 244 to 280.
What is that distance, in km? 267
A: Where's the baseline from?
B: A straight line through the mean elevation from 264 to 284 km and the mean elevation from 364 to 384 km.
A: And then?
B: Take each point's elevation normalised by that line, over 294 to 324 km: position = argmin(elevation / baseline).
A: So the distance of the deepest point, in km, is 322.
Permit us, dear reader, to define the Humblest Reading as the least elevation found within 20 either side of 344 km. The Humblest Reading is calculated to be 35.02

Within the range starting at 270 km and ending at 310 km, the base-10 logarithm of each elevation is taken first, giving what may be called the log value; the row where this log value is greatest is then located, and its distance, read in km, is 297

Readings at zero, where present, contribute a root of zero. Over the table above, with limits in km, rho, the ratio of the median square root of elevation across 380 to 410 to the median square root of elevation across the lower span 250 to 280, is 1.00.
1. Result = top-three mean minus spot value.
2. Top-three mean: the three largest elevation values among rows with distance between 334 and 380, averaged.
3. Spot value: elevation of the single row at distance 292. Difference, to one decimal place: 6.0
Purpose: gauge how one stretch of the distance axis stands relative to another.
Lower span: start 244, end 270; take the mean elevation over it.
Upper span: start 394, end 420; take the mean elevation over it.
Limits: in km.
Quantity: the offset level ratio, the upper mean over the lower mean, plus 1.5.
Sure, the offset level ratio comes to 2.50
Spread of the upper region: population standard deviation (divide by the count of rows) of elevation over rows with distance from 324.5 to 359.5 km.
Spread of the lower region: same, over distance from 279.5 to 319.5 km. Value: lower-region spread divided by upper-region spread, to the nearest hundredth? 0.16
